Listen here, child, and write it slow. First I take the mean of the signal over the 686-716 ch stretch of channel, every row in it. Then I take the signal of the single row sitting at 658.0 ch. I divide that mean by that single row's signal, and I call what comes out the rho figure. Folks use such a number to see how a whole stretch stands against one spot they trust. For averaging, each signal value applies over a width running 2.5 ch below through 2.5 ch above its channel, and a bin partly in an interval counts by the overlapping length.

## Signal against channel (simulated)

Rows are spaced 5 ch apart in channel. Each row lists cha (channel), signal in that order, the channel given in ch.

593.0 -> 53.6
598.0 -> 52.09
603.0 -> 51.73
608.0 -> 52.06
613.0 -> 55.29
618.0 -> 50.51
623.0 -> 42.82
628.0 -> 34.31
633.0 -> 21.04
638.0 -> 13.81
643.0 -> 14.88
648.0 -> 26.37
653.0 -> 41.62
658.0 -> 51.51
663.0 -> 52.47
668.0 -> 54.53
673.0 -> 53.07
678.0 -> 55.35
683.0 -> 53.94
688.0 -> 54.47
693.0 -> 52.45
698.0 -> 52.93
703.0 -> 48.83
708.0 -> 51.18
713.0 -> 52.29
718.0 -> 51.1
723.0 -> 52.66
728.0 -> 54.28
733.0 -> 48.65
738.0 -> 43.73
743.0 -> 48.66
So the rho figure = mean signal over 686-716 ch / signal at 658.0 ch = 1.01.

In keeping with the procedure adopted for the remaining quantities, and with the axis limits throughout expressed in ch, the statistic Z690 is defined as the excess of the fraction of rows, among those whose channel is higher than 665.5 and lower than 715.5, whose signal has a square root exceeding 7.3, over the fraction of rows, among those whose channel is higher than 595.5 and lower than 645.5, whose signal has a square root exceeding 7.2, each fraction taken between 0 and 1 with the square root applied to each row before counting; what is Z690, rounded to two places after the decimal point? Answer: 0.10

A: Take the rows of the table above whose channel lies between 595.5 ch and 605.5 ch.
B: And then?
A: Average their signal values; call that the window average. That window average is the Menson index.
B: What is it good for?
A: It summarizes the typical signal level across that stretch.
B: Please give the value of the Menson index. 52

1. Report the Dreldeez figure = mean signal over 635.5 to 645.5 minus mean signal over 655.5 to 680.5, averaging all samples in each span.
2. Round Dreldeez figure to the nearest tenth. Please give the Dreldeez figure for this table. -39.0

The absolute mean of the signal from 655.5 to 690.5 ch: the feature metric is 54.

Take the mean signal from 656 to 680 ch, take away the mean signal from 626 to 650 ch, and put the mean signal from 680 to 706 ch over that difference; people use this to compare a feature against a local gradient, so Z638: 1.7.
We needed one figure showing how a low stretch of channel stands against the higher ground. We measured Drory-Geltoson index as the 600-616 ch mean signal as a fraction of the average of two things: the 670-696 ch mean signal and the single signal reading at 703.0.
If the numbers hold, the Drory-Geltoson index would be 1.03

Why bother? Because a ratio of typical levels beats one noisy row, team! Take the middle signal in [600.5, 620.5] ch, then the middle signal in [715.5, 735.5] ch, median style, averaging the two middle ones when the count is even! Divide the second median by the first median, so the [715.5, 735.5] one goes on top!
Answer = 1.00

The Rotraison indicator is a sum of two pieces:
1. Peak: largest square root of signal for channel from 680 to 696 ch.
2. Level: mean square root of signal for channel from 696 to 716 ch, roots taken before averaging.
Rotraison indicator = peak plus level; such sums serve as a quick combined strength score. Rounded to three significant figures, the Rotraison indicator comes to 14.5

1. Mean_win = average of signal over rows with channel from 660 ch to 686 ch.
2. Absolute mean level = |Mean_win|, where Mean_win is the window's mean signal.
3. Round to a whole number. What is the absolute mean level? 54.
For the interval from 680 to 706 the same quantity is 53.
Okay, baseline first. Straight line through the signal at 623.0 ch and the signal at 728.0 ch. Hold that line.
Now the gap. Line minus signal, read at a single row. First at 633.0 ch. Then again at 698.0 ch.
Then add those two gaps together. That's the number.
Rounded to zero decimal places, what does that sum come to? 21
